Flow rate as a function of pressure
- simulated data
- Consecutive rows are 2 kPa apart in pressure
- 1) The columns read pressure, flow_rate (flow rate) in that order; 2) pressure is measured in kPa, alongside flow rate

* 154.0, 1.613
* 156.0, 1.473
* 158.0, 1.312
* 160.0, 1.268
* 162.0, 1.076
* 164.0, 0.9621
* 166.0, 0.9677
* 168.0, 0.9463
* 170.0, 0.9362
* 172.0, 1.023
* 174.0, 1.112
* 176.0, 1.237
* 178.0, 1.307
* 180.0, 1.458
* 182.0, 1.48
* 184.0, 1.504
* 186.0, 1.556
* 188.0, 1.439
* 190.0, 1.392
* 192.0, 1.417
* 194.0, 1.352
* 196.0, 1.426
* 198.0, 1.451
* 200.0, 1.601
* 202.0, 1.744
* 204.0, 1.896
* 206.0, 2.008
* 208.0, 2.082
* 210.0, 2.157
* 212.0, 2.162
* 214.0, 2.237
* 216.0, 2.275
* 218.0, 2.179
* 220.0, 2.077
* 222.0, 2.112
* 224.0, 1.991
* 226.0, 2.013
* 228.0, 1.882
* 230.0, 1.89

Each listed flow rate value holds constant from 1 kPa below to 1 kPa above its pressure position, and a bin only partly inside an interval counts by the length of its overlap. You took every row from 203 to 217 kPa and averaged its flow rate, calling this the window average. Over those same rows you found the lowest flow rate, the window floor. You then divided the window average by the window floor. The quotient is 1.12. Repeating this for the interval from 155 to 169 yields 1.21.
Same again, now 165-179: 1.15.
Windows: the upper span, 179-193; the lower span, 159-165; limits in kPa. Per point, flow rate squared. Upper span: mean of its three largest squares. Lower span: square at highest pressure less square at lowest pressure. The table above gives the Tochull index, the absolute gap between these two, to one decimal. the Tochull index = 3.0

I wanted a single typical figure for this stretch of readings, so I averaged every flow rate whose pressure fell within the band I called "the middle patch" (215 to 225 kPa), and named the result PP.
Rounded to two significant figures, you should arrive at 2.1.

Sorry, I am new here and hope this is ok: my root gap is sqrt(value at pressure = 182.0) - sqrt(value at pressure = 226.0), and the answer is -0.2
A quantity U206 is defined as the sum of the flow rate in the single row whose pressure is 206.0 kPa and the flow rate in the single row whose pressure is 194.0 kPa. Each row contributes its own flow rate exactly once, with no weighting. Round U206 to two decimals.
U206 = 3.36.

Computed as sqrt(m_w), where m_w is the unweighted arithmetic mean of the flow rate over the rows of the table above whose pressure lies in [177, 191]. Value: 1.20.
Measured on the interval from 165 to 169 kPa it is 0.98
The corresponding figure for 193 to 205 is 1.26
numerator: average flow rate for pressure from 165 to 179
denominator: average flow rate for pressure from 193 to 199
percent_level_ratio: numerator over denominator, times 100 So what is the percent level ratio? 76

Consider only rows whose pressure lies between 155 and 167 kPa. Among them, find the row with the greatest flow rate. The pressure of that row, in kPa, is 156.0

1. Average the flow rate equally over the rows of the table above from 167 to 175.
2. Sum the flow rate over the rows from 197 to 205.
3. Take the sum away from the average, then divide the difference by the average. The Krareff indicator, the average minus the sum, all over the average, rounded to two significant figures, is -5.7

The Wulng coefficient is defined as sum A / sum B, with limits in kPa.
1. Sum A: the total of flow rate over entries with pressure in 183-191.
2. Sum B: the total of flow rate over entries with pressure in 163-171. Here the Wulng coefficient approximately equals 1.5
